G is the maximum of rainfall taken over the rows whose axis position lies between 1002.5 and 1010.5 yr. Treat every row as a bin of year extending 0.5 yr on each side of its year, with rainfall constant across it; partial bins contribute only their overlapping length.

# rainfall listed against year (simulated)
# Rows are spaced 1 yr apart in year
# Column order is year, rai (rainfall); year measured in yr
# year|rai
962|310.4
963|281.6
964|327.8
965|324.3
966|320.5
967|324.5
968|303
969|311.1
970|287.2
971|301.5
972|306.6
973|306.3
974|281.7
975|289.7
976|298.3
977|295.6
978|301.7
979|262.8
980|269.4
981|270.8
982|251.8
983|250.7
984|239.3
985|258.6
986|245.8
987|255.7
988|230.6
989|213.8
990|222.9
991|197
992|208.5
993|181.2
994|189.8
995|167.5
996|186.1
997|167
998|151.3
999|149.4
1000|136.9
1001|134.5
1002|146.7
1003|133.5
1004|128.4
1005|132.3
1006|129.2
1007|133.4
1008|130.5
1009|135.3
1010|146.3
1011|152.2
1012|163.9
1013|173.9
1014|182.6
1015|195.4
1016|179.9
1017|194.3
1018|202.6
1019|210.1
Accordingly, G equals 146.3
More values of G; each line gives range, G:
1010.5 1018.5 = 202.6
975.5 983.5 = 301.7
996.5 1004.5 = 167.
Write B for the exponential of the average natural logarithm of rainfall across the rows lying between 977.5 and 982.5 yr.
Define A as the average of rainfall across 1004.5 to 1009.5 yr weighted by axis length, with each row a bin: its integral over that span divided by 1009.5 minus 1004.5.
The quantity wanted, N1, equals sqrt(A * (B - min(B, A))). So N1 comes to 135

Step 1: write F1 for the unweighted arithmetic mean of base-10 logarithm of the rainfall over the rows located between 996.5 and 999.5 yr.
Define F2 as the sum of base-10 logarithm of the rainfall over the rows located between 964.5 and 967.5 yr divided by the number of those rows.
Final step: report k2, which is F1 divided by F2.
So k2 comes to 0.87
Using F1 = 2.19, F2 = 2.5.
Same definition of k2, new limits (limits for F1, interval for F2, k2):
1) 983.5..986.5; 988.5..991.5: 1.03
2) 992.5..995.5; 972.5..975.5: 0.91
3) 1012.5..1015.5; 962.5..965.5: 0.91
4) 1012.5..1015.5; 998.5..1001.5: 1.05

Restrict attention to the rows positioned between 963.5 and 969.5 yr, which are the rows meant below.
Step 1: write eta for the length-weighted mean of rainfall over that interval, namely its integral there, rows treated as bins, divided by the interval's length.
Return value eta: 319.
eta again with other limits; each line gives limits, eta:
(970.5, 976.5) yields 297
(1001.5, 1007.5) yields 134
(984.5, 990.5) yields 238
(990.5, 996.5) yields 188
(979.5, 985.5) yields 257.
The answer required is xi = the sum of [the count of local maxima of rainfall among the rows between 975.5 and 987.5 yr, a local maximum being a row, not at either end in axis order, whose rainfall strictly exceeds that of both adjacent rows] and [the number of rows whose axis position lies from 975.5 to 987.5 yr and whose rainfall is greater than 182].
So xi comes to 15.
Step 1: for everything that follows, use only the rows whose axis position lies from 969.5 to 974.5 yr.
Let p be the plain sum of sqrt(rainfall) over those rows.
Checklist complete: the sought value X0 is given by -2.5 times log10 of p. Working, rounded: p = 86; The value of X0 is -4.84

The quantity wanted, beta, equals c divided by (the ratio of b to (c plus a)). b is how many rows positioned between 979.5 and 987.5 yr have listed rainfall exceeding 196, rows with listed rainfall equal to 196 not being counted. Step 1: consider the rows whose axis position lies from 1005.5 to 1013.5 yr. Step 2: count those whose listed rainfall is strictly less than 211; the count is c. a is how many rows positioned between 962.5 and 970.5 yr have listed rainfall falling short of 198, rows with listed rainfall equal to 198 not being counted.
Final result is 8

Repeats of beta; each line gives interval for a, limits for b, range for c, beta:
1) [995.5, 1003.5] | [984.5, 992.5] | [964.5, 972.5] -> 0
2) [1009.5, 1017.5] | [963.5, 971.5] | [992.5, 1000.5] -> 16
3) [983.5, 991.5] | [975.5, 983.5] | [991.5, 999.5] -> 9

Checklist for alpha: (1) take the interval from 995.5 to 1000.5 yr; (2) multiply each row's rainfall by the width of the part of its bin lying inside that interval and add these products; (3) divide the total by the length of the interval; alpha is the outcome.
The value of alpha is 158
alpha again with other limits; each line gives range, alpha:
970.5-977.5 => 297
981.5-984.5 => 247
